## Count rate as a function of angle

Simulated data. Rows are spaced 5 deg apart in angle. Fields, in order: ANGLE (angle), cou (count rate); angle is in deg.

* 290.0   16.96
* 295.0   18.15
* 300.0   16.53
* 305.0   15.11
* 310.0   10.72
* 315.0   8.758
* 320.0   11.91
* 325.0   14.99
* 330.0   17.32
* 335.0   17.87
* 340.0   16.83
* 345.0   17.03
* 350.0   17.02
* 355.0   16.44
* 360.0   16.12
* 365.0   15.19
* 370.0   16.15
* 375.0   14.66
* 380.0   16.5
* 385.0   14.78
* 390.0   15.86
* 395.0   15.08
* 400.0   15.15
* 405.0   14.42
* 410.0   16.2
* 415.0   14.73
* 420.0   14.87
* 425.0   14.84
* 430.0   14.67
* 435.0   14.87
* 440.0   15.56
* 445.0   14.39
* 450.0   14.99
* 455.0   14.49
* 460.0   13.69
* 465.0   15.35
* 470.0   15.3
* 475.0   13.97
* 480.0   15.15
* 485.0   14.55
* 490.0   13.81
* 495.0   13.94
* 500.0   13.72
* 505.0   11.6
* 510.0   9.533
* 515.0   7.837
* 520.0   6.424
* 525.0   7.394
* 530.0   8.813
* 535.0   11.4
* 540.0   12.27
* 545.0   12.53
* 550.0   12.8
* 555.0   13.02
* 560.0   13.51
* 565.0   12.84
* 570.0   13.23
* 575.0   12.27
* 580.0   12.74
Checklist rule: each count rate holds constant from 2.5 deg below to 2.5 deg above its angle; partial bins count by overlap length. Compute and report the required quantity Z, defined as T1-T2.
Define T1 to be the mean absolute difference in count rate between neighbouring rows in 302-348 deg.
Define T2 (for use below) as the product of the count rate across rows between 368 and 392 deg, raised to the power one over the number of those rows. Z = -13.5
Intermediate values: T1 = 2.09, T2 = 15.6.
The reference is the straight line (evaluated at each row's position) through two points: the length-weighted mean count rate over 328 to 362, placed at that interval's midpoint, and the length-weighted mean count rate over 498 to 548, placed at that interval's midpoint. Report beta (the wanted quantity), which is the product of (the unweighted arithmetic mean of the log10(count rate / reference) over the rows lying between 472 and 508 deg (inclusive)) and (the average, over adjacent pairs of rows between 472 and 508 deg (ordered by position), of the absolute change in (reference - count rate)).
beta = 0.06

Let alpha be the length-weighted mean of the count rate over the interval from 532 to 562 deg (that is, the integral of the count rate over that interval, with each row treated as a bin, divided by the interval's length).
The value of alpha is 12.5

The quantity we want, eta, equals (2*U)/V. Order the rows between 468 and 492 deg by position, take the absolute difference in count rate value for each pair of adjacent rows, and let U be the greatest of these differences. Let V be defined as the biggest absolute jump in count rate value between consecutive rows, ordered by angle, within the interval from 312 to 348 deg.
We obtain 0.8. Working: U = 1.3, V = 3.15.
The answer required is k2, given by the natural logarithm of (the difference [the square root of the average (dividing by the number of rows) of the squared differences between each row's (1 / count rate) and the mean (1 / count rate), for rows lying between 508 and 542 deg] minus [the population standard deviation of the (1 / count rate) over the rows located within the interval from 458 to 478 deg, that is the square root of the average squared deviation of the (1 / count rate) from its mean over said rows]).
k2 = -4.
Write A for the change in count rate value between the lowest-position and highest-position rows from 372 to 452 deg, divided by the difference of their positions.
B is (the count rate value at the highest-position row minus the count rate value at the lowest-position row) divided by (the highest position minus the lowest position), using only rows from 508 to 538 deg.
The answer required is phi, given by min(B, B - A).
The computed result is 0.070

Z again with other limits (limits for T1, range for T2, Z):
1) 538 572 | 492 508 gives -12.7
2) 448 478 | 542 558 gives -11.9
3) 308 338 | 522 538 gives -6.8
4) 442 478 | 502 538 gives -8.0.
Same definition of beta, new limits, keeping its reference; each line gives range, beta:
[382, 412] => 0.01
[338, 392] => 0.00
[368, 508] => 0.04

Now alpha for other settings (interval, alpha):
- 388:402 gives 15.4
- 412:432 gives 14.8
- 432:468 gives 14.8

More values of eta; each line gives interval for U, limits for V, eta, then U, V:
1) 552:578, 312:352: 0.6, 1.0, 3.15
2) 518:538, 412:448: 4.4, 2.6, 1.17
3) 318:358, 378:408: 3.6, 3.1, 1.72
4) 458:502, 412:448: 2.8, 1.7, 1.17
